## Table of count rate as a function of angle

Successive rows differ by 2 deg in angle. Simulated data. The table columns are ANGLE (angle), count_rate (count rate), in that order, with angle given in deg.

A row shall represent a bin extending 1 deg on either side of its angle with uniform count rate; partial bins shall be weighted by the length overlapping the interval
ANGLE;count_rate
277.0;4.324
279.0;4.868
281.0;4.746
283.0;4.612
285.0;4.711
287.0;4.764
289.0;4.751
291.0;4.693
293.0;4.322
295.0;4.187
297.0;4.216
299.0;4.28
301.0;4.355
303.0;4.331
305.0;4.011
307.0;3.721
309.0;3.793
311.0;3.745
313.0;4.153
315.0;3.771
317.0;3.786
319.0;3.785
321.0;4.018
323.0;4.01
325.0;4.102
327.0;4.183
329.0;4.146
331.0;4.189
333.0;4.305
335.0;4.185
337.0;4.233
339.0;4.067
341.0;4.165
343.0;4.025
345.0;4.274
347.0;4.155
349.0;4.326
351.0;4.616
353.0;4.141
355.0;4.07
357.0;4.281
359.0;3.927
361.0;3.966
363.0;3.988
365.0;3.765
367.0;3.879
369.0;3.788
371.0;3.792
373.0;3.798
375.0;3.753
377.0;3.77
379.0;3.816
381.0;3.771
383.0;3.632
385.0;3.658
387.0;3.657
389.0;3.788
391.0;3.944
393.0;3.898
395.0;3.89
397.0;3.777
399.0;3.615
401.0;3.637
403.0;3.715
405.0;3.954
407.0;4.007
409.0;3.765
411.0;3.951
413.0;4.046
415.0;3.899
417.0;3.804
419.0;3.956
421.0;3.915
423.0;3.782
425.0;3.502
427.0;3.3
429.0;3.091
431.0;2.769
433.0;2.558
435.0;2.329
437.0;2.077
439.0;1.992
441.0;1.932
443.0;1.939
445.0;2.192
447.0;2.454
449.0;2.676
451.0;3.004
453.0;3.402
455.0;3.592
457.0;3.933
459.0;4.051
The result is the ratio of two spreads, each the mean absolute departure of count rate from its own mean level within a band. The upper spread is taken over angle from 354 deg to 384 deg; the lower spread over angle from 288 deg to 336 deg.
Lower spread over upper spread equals 1.7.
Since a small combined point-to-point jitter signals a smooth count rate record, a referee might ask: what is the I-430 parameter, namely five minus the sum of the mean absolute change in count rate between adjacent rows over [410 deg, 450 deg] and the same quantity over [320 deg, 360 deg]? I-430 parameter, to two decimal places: 4.68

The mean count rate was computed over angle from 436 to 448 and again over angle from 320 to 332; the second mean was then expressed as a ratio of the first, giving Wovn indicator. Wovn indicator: 1.96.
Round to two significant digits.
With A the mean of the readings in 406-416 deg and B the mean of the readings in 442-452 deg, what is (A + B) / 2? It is 3.2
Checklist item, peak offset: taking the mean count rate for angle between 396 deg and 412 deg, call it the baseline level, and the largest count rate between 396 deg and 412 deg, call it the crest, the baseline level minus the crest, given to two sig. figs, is -0.20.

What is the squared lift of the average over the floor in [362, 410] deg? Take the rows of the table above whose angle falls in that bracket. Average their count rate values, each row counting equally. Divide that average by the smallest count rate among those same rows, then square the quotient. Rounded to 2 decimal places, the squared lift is 1.10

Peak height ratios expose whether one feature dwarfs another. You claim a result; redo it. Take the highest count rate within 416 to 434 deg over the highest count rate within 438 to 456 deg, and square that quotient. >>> 1.21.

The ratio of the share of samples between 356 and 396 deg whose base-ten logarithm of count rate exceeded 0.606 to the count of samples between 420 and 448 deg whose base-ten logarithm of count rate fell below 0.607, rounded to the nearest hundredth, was 0.00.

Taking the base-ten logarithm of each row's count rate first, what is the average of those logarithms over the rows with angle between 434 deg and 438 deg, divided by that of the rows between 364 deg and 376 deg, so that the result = 0.59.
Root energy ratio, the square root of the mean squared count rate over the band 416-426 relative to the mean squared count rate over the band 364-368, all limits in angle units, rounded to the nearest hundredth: 0.99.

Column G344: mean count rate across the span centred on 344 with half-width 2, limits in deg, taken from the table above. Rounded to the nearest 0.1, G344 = 4.1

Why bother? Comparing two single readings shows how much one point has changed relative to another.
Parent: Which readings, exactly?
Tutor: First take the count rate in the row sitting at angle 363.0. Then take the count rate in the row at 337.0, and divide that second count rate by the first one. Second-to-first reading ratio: 1.06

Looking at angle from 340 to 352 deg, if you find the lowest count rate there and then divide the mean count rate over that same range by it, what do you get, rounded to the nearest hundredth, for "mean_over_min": 1.06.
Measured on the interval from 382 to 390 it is 1.01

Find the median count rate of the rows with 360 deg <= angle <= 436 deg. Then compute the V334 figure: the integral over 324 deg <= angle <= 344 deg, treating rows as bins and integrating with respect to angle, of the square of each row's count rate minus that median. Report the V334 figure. 2.9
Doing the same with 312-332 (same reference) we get 1.6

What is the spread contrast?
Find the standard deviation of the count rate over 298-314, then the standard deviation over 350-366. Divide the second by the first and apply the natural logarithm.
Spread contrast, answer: 0.0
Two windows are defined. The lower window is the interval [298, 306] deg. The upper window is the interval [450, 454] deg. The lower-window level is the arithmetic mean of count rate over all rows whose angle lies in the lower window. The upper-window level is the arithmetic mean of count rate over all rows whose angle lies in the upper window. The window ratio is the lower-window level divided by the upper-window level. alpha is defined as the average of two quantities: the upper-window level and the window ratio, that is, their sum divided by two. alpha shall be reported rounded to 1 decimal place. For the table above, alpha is 2.3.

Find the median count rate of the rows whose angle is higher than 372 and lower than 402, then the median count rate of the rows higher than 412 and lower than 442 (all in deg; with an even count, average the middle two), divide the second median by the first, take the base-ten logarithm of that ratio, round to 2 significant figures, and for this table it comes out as -0.058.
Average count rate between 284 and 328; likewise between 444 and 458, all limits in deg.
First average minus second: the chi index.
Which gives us 1.1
